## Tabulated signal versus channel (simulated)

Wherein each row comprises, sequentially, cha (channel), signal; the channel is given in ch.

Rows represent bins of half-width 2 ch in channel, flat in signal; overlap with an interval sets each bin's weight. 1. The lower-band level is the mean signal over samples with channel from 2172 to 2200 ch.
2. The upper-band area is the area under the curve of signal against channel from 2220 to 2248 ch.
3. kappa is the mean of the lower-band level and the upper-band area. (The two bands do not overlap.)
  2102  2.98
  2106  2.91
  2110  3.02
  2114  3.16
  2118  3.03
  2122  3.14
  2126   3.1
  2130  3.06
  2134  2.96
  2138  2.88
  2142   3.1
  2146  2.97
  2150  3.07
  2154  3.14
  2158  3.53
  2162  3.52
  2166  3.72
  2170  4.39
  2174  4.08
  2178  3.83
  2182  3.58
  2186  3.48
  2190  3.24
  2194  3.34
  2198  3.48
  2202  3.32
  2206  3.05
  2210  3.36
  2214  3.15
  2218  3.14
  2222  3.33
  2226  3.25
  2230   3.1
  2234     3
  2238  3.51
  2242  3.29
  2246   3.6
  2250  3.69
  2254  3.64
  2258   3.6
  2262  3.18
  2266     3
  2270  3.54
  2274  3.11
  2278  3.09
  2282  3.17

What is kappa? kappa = 47.9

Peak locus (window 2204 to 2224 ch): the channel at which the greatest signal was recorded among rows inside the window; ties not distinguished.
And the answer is 2210 ch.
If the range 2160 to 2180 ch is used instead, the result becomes 2170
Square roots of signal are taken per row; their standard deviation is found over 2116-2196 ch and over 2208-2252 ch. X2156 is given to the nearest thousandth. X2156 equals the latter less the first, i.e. -0.049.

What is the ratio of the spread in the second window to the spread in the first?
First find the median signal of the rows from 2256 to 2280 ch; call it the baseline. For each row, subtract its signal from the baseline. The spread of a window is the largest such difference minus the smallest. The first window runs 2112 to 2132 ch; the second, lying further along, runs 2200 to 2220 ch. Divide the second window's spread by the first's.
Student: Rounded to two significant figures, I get 2.4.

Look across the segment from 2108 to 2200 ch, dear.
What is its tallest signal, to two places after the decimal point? 4.39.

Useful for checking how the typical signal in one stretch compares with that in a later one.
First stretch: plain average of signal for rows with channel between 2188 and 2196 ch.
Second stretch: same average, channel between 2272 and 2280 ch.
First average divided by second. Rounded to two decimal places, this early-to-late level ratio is 1.06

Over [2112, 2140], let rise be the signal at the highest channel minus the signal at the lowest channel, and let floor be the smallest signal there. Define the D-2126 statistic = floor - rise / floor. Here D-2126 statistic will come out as 2.98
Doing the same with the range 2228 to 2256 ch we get 2.82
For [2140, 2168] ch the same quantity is 2.76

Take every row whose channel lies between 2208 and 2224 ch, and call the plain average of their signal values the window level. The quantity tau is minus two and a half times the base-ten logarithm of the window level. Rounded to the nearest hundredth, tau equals -1.28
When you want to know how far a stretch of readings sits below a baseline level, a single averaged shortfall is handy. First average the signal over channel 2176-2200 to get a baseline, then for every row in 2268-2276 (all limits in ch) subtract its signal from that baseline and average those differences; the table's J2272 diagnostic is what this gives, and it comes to 0.17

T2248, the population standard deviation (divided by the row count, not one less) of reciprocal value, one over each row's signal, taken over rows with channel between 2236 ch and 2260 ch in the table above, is 0.011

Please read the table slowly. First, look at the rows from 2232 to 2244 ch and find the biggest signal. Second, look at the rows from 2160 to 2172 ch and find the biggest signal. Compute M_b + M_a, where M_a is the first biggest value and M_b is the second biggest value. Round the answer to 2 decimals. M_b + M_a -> 7.90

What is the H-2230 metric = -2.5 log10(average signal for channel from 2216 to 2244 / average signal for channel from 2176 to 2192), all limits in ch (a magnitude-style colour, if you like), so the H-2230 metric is 0.10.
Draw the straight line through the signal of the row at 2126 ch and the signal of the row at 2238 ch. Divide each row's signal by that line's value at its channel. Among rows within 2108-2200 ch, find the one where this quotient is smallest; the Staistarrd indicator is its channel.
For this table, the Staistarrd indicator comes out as 2138 ch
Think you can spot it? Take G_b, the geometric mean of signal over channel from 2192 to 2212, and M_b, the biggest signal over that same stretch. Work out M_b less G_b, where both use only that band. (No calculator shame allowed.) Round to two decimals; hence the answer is 0.17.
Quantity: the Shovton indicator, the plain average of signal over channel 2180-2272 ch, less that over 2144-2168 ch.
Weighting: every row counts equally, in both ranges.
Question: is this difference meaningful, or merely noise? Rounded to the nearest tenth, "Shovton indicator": 0.0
